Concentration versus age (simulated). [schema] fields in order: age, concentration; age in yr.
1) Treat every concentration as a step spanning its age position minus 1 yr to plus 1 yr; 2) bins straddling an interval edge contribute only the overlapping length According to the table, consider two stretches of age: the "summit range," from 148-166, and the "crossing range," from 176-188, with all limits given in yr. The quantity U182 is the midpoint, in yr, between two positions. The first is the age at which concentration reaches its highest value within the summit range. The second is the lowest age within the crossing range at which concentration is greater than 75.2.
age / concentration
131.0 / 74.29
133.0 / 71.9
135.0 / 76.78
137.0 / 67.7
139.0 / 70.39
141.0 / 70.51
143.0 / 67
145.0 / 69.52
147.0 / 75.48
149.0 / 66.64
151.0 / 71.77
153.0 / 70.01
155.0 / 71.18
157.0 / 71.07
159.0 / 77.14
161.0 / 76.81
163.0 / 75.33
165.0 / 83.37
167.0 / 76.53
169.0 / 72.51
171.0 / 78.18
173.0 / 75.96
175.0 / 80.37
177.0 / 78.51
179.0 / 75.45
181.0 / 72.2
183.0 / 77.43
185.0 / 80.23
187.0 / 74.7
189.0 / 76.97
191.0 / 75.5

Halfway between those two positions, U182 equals 171 yr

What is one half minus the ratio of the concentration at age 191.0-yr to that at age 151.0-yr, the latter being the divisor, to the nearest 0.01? -0.55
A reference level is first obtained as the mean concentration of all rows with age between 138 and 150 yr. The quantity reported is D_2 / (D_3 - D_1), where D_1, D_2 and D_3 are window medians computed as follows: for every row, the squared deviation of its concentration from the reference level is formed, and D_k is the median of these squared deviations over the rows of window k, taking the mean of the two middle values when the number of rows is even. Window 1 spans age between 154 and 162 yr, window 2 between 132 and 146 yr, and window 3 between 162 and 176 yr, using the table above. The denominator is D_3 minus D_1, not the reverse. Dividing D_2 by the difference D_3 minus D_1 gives 0.20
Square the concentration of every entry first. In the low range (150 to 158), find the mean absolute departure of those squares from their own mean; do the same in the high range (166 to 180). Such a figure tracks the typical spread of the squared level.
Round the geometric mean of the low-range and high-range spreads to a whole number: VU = 144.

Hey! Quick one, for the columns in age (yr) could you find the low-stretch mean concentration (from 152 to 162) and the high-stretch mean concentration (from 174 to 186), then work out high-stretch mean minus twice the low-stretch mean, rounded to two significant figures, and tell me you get -69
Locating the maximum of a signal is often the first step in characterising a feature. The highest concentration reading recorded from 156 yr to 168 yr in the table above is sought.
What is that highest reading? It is 83.37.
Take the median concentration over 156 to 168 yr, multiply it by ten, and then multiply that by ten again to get 7667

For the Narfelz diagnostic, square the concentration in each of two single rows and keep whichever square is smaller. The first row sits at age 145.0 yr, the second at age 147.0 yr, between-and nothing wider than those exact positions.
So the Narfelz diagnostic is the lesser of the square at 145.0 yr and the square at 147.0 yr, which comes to 4833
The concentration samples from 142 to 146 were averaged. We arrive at 68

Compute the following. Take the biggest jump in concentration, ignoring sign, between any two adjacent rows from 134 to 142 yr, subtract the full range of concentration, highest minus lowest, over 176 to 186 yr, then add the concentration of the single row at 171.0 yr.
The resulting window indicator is 79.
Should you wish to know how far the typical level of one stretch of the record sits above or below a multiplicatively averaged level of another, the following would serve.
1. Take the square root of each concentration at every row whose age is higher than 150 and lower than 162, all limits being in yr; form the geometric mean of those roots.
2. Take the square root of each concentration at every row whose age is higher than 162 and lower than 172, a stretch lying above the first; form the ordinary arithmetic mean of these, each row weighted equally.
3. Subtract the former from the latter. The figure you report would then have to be 0.24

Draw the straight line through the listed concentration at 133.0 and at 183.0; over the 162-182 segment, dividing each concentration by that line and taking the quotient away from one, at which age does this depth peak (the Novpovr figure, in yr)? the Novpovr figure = 181.0 yr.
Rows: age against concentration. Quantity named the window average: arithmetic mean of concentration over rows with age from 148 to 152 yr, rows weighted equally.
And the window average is 69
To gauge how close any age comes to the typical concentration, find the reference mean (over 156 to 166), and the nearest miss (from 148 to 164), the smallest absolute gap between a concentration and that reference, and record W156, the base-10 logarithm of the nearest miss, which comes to -1.2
